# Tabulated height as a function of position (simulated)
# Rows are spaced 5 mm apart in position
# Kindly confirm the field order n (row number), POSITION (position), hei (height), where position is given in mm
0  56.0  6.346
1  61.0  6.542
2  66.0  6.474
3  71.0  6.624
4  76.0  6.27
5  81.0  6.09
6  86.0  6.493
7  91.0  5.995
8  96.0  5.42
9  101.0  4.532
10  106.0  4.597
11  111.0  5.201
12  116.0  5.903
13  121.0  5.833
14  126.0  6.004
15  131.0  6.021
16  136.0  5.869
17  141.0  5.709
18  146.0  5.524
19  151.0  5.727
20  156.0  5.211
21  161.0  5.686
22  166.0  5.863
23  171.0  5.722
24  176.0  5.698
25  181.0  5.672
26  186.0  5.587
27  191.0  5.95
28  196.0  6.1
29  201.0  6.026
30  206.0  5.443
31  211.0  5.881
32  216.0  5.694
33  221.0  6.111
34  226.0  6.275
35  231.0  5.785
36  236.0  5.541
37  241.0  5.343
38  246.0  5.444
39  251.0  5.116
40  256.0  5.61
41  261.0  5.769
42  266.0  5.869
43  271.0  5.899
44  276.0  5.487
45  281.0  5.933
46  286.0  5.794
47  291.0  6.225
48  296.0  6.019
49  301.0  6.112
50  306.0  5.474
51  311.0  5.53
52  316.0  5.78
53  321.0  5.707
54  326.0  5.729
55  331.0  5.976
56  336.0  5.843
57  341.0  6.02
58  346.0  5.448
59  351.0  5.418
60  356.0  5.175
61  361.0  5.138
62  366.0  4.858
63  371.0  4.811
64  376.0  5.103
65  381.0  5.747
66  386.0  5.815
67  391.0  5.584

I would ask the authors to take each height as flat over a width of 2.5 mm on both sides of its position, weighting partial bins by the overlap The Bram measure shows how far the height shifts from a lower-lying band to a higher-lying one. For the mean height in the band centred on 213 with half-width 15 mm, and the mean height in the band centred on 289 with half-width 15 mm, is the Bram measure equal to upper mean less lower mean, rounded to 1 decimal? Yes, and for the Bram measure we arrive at 0.0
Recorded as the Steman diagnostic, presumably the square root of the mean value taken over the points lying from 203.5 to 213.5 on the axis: 2.38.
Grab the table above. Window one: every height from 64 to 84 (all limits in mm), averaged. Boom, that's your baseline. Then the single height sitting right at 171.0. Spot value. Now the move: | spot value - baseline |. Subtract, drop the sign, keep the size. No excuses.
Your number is 0.64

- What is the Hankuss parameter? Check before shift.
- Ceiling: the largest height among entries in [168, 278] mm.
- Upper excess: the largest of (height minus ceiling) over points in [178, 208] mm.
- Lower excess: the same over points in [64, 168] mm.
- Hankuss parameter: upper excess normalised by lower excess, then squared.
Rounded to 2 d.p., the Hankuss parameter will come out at 0.25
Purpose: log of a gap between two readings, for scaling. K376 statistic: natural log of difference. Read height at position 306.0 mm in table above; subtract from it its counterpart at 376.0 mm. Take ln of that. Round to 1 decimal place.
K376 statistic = -1.0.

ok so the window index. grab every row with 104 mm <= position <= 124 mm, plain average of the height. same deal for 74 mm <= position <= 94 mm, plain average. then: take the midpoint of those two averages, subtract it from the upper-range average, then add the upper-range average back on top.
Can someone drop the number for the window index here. 5.0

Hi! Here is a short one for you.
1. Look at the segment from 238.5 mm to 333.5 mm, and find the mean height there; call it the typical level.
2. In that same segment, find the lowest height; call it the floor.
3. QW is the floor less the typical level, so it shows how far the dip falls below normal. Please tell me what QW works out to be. -0.61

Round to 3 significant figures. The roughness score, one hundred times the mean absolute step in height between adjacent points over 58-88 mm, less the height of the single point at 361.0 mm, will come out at 18.0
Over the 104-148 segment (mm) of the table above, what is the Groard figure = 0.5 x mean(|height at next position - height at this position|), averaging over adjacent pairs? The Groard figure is 0.13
